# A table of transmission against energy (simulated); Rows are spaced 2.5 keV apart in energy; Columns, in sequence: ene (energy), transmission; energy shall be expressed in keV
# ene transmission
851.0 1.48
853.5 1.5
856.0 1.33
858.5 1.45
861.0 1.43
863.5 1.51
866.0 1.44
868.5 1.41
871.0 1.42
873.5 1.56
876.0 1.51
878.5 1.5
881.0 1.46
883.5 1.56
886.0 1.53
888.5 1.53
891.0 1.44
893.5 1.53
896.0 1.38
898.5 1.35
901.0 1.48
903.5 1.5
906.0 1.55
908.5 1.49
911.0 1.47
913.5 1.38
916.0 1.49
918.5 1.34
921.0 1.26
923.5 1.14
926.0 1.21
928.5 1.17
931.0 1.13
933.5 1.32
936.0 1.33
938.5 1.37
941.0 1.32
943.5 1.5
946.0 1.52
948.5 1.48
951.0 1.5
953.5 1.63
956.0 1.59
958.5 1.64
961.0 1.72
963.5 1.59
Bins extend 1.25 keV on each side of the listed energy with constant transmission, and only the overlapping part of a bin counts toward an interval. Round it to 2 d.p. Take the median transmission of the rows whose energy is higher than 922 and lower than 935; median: 1.17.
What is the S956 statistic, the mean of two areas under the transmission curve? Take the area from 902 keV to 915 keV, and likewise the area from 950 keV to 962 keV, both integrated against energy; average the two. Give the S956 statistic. 19.3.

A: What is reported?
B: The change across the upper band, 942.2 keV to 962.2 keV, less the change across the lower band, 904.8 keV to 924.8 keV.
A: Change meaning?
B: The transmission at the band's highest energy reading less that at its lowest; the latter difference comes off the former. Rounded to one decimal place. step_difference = 0.6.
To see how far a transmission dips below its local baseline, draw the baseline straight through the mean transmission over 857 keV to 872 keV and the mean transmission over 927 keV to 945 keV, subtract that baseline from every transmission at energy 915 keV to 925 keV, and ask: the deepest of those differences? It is -0.19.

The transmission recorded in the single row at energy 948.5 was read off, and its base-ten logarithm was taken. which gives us 0.170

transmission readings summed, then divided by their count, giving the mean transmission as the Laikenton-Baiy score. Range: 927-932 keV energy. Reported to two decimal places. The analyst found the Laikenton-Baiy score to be 1.15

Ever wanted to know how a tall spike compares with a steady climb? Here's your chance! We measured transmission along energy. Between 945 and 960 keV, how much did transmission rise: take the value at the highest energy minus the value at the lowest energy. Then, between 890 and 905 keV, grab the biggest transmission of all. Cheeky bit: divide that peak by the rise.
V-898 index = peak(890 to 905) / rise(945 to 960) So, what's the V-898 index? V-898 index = 13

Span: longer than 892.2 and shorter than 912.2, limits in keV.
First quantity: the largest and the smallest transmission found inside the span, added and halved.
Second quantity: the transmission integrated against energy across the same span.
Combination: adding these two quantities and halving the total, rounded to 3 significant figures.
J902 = 15.4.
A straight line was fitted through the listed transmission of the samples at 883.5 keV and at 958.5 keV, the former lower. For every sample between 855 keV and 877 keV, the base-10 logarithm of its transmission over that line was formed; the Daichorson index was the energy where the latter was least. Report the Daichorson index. 856.0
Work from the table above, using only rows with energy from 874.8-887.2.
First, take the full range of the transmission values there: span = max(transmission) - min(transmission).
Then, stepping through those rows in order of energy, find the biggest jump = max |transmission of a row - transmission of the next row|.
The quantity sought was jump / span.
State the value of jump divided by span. 1.00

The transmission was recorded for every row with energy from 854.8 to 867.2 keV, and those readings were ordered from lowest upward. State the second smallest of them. 1.43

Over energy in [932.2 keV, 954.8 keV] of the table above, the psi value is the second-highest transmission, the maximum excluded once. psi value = 1.52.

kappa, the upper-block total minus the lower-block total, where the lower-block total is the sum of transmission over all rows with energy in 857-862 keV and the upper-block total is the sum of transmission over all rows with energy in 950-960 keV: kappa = 3.5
